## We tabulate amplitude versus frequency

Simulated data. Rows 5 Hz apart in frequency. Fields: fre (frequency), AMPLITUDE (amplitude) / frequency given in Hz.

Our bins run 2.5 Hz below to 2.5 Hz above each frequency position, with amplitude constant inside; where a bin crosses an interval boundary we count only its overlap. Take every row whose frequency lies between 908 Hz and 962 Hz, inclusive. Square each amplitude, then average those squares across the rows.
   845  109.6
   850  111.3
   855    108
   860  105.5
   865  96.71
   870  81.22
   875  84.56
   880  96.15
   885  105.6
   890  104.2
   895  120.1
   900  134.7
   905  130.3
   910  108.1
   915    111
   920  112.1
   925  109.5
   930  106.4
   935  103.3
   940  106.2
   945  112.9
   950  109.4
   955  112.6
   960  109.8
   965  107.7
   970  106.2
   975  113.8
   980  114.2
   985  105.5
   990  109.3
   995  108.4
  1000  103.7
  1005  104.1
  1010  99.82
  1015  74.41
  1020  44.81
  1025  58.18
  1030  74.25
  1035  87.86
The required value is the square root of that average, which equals 109.2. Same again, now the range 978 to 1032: 93.4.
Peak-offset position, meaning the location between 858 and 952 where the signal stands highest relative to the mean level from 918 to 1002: 900 Hz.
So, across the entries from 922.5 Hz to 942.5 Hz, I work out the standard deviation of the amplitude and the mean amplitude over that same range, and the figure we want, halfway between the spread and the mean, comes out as 54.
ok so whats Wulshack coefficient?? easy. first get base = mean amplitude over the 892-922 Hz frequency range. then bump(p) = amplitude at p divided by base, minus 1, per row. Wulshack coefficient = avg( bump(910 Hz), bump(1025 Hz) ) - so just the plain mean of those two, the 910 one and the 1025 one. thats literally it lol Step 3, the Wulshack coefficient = -0.30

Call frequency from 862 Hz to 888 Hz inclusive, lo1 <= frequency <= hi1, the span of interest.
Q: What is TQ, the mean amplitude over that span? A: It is 93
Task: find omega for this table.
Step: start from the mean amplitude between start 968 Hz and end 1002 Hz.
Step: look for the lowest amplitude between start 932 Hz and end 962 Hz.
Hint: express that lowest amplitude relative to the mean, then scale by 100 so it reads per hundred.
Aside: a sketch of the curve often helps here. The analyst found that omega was 95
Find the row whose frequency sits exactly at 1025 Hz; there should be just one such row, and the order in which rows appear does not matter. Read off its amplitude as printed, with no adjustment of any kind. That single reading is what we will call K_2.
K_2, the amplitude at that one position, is 58.18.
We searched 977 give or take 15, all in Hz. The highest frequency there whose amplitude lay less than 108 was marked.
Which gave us 985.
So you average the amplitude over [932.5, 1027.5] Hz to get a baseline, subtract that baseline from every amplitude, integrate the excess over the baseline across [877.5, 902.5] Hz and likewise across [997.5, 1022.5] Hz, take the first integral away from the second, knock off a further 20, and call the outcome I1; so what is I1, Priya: -690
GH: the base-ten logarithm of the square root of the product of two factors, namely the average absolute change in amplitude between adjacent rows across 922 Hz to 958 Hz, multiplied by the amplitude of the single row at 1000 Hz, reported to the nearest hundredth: 1.29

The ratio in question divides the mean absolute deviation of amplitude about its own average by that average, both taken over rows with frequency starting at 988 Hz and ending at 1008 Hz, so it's 0.02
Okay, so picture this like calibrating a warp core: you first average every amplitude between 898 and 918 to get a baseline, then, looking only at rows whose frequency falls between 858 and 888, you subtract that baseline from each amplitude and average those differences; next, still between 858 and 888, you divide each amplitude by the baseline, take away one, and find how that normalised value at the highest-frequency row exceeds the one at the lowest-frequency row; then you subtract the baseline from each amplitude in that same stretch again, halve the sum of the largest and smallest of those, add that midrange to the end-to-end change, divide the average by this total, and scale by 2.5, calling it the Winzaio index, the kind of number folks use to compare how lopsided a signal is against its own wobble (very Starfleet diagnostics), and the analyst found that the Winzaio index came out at 2.36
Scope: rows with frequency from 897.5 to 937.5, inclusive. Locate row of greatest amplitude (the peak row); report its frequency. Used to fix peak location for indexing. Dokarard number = 900 Hz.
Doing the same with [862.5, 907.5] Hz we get 900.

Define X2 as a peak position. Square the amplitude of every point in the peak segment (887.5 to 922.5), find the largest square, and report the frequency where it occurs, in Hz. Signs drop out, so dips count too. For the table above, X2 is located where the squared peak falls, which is 900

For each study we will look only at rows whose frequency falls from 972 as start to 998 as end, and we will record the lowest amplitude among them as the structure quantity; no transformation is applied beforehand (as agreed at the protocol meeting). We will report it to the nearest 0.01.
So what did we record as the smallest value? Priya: 105.50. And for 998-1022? 44.81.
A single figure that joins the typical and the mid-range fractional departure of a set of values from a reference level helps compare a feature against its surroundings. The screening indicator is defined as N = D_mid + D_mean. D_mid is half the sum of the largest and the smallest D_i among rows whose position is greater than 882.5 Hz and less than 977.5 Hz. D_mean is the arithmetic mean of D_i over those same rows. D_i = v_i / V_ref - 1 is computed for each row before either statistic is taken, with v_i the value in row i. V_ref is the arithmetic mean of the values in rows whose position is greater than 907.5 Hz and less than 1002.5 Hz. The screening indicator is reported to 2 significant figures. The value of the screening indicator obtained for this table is 0.12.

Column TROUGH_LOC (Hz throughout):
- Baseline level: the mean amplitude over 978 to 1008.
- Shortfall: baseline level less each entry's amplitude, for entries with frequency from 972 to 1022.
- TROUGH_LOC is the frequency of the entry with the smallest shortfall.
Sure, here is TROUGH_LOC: 980 Hz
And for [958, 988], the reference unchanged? 980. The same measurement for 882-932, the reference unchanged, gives 900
